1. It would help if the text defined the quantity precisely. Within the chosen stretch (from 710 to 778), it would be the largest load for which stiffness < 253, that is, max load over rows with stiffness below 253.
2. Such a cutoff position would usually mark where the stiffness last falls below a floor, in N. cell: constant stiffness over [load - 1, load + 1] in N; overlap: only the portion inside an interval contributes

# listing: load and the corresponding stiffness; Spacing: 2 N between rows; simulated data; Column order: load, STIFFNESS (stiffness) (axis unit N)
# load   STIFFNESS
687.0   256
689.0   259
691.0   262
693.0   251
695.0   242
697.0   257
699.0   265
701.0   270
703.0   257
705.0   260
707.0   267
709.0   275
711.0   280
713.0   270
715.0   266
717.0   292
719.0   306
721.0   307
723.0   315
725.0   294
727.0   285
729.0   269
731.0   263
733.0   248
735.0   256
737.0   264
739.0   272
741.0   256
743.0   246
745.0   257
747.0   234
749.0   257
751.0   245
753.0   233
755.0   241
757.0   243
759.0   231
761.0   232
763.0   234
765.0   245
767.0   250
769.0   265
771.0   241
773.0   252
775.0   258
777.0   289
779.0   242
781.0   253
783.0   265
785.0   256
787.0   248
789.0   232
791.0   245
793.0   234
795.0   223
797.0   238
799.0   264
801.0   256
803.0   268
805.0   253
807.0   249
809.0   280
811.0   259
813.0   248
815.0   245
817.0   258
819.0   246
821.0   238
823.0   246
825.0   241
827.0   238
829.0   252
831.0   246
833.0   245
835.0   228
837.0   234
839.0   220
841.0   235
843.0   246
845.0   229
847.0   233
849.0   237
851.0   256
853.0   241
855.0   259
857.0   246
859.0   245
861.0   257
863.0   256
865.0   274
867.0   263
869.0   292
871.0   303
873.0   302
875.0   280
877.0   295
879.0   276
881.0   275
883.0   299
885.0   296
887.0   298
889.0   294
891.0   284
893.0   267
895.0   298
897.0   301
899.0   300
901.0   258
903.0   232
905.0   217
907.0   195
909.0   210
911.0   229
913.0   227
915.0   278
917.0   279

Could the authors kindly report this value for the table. 773.0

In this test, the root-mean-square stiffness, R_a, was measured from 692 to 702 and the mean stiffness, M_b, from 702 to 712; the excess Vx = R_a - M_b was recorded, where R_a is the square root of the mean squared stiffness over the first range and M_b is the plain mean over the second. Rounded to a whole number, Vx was -11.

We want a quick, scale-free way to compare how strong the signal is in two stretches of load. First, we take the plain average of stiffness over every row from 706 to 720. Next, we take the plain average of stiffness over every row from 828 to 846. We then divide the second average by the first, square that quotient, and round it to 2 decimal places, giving 0.72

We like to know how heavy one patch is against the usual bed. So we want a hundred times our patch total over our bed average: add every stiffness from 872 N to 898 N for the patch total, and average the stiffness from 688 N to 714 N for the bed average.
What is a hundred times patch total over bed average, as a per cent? 1433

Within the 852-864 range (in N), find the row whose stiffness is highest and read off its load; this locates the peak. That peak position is 855.0 N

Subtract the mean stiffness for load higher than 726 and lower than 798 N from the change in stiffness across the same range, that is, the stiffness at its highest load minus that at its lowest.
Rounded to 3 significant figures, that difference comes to -297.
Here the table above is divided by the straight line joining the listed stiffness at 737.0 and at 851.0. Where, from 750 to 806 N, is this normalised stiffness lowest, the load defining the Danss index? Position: 795.0 N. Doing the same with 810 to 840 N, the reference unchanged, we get 839.0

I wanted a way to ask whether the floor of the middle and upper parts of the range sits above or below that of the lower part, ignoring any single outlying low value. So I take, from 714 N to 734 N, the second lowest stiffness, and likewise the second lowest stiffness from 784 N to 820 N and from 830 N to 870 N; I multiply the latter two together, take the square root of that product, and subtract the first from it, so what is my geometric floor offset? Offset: -33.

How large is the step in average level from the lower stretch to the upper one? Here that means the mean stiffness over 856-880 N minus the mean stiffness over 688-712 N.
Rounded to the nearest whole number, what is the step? 12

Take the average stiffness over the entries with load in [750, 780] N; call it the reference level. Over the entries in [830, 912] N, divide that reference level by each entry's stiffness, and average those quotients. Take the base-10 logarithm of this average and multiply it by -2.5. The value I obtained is 0.042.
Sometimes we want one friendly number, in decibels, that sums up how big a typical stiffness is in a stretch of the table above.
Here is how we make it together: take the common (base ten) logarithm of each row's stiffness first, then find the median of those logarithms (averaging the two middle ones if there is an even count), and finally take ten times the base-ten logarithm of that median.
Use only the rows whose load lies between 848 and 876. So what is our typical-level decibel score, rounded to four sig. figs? 3.823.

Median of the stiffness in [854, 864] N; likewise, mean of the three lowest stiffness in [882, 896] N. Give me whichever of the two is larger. 282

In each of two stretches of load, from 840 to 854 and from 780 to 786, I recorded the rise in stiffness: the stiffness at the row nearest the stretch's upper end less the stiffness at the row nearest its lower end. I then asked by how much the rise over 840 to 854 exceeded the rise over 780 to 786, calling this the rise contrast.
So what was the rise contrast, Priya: 3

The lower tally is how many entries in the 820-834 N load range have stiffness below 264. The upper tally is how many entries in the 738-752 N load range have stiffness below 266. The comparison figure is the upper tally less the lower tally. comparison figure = -1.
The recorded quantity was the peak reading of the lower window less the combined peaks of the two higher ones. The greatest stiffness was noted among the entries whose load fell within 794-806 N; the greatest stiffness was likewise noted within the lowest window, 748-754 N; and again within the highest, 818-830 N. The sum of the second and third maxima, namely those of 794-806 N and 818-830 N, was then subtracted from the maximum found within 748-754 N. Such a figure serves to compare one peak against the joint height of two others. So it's -263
